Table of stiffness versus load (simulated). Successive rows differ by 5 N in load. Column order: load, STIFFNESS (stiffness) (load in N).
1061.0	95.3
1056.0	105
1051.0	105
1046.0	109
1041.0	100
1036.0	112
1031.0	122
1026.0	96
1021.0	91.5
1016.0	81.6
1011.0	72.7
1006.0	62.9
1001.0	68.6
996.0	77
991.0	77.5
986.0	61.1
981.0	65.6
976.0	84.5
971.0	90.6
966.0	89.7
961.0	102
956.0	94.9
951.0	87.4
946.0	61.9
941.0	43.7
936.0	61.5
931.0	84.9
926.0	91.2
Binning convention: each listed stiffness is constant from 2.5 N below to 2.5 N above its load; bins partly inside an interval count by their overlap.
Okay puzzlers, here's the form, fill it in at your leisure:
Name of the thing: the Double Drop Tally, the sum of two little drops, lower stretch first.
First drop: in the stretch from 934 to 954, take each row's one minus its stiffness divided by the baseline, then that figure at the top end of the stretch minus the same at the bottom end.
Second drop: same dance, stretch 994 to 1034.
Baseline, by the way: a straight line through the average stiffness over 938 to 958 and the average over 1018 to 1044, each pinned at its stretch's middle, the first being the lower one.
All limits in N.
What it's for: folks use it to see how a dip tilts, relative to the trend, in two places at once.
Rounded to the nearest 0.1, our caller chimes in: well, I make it -0.6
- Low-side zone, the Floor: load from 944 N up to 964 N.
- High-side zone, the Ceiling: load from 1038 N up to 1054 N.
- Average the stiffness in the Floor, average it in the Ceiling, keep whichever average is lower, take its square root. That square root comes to 9.3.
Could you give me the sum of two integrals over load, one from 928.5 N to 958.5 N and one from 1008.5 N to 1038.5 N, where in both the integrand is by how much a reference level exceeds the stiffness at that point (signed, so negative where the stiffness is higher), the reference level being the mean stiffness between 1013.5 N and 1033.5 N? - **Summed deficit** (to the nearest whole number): 816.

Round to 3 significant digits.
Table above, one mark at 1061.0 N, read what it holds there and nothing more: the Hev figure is 95.3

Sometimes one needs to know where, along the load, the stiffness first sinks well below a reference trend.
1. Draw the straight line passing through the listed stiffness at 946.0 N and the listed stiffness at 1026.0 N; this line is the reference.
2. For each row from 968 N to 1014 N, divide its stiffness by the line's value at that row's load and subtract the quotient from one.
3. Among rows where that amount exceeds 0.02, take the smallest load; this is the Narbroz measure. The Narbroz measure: 981.0 N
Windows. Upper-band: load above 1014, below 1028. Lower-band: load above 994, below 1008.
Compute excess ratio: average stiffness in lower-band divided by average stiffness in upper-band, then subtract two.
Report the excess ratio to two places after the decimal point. -1.23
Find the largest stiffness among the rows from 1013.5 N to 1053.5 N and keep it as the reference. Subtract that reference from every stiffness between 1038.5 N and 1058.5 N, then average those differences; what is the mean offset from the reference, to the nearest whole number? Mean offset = -17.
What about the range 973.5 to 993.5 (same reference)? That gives -50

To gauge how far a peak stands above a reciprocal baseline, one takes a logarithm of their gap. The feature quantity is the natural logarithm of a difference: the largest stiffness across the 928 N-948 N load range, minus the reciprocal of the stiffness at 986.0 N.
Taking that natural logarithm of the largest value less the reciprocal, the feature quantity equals 4.44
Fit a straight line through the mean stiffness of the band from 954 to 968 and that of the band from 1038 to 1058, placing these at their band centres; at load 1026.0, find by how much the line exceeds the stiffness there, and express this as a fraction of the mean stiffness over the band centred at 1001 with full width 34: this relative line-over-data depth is 0.1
